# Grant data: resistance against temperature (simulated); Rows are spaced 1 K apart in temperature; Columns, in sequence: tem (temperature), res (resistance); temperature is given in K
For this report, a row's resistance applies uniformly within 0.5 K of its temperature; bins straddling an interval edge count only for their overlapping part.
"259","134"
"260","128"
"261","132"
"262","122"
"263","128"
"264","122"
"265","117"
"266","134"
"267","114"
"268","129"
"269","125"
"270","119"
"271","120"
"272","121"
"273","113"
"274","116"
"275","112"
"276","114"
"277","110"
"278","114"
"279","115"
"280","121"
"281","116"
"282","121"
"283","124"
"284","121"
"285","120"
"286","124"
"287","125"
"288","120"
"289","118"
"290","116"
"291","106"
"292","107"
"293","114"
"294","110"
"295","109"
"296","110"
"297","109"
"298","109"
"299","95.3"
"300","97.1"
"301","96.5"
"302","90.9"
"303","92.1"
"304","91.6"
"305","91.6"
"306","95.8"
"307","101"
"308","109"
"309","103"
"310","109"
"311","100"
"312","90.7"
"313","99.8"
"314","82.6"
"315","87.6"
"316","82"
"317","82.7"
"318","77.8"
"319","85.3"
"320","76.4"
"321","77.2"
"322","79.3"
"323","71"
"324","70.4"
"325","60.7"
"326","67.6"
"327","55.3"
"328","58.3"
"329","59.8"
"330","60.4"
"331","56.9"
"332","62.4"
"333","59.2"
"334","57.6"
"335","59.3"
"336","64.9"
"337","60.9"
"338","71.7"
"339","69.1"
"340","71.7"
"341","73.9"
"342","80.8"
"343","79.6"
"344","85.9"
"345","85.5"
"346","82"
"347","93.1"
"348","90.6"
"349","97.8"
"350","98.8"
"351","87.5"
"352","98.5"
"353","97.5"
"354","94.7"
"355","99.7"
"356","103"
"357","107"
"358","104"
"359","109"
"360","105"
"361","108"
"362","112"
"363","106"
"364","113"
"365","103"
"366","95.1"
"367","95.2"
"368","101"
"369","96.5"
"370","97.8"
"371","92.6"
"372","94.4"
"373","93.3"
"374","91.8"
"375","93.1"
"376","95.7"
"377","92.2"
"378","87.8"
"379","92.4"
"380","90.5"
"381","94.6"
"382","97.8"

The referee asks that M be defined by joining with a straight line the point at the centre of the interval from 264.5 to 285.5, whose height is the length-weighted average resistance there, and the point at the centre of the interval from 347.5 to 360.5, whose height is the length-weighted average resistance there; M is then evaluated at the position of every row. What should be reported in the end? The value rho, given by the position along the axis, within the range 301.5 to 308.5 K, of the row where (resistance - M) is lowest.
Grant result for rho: 302 K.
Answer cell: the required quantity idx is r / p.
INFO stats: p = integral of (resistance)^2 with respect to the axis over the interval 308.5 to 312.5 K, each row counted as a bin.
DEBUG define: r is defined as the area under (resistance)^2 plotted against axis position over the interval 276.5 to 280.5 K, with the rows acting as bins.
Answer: 1.30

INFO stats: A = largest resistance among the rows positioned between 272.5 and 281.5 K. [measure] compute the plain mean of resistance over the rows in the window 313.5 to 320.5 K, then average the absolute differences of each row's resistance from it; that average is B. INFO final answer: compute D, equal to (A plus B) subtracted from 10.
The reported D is -114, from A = 121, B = 3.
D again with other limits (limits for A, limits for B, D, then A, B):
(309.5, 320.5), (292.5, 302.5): -106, 109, 7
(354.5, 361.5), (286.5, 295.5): -104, 109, 5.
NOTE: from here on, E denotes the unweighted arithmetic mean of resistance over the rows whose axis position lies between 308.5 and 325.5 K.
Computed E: 84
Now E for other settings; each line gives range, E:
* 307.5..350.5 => 78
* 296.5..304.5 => 98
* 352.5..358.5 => 101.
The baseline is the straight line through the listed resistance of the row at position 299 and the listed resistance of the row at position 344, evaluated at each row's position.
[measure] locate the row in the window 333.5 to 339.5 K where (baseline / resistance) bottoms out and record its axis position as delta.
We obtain 338 K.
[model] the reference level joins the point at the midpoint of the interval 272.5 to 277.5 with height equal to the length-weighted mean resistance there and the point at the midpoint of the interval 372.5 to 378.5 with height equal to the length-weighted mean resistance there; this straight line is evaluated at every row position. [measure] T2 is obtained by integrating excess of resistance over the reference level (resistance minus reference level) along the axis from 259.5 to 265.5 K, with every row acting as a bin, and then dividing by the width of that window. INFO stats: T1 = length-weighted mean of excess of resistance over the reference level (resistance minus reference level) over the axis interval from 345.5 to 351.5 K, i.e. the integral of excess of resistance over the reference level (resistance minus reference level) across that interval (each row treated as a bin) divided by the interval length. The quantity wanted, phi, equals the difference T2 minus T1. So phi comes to 16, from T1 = -6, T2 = 9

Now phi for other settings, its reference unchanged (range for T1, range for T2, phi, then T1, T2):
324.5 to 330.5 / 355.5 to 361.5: 52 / -42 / 10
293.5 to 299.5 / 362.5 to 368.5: 9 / -2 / 8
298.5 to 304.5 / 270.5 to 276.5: 16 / -14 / 3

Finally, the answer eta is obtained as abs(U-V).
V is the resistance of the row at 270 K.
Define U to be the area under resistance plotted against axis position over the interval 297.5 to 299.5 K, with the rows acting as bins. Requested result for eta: 85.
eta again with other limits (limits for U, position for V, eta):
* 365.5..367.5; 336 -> 125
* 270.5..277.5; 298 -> 697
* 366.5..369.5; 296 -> 183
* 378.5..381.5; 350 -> 179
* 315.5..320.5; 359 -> 295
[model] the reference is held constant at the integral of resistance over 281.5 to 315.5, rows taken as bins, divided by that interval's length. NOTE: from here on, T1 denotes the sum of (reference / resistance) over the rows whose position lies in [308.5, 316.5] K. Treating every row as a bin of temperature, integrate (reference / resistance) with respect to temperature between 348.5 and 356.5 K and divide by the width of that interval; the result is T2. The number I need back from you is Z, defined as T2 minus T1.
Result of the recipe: -8.0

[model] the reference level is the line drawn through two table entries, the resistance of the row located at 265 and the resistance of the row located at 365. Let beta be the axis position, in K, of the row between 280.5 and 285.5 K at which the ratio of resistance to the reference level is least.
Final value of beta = 281 K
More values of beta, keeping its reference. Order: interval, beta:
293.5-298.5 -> 295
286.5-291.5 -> 291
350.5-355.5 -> 351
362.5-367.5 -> 366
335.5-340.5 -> 337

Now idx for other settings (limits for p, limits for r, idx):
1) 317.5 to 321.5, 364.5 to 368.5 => 1.55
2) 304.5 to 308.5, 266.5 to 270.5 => 1.50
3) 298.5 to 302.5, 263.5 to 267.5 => 1.65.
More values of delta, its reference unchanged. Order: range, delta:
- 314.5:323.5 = 315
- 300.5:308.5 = 308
